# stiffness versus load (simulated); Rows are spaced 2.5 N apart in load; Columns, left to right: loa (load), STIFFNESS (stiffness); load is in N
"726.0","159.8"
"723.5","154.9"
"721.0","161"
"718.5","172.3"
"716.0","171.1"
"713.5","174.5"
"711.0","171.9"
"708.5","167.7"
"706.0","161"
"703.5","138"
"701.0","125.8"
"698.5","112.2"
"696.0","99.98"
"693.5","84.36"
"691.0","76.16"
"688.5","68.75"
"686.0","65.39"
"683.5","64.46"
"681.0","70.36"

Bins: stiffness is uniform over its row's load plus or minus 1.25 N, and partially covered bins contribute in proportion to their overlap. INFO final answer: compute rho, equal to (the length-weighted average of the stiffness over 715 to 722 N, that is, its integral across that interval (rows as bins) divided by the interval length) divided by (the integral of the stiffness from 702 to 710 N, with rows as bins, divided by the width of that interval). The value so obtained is 1.1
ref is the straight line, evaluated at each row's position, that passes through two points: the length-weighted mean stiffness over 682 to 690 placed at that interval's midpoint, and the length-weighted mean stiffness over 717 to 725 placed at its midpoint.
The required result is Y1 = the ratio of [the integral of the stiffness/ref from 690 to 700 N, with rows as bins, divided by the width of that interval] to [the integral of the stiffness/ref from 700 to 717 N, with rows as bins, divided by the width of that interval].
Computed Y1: 0.83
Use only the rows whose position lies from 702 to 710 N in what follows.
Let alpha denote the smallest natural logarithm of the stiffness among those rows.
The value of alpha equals 4.9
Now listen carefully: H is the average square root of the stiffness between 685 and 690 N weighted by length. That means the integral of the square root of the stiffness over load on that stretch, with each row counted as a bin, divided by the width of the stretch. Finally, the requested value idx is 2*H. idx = 16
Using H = 8.2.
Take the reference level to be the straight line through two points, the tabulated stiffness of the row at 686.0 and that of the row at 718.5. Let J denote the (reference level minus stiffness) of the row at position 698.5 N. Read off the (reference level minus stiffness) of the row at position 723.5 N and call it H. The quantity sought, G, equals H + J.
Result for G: 28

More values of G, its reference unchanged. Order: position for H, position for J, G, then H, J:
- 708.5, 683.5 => -36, -28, -7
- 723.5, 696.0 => 32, 34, -2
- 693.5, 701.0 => -5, 6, -11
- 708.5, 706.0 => -58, -28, -30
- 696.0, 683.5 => -9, -2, -7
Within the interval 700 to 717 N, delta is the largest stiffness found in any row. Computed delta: 174.5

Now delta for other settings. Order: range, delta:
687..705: 138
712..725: 174.5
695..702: 125.8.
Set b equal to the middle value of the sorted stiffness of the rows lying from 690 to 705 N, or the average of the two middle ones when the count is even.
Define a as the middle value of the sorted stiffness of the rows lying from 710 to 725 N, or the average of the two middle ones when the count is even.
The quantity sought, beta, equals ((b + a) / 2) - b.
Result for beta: 33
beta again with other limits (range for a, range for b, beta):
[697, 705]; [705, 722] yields -23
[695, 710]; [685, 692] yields 32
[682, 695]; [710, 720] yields -52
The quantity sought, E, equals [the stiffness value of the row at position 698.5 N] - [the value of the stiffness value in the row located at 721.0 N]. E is -49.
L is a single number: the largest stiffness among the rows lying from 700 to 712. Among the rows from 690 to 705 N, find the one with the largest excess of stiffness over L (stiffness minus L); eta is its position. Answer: 703.5 N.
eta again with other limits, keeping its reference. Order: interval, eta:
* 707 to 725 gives 713.5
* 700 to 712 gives 711.0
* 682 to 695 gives 693.5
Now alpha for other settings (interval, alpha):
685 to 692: 4.2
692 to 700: 4.4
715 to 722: 5.1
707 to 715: 5.1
